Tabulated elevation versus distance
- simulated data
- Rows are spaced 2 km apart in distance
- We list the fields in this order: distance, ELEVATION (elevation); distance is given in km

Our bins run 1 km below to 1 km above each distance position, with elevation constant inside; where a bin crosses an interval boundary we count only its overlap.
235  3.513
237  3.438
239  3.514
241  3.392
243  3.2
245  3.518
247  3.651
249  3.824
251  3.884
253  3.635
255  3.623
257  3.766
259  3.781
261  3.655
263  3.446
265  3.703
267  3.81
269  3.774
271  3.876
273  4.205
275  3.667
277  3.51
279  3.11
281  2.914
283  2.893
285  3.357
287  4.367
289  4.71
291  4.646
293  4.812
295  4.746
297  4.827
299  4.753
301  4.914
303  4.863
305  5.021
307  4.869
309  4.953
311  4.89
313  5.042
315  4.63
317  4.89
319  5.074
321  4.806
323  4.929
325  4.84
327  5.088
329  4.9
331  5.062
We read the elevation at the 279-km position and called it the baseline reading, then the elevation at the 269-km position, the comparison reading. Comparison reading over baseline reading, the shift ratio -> 1.21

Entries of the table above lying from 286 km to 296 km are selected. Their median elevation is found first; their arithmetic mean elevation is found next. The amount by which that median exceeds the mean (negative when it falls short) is 0.054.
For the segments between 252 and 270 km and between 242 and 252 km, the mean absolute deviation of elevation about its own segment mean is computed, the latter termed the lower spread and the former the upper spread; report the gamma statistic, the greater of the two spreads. 0.21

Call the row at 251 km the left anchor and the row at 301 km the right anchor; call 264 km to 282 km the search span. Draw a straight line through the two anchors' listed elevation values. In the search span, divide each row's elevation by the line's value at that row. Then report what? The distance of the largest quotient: 273 km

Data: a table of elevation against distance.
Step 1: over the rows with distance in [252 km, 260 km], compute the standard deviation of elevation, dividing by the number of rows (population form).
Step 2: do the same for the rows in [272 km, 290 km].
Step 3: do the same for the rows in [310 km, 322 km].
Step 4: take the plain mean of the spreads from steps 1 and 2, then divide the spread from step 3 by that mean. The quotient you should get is 0.43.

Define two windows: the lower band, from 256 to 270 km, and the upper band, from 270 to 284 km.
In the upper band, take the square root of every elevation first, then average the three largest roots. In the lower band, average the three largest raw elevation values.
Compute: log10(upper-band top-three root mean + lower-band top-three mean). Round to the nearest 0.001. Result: 0.761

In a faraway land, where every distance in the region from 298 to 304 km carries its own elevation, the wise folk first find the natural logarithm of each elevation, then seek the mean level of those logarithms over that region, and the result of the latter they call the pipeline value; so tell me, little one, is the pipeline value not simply 1.58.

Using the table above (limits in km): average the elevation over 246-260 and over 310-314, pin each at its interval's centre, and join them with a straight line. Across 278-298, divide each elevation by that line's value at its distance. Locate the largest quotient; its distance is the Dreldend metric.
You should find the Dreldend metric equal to 293 km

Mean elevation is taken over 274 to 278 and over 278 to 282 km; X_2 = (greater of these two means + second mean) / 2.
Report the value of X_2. 3.30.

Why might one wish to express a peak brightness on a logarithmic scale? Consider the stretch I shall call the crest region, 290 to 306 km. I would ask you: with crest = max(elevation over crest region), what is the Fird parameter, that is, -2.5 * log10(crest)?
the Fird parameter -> -1.75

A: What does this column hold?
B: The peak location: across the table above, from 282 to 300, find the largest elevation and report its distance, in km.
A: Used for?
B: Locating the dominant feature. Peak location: 297 km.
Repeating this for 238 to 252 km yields 251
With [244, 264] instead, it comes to 251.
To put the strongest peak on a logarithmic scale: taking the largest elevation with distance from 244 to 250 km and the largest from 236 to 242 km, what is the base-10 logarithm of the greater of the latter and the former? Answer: 0.583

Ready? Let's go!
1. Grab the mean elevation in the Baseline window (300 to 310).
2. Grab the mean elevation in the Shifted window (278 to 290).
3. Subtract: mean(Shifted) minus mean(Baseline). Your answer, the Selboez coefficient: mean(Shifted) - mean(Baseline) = -1.4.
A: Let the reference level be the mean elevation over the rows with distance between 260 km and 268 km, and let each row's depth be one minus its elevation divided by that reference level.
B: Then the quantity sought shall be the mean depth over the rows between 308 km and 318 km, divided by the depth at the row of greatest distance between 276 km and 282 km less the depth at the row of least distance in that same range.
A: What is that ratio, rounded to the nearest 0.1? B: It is -2.1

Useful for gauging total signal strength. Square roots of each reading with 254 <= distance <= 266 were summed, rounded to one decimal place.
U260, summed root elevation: 11.5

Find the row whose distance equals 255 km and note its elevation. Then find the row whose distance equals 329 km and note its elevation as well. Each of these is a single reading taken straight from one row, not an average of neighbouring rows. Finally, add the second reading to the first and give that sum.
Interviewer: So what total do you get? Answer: 8.5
